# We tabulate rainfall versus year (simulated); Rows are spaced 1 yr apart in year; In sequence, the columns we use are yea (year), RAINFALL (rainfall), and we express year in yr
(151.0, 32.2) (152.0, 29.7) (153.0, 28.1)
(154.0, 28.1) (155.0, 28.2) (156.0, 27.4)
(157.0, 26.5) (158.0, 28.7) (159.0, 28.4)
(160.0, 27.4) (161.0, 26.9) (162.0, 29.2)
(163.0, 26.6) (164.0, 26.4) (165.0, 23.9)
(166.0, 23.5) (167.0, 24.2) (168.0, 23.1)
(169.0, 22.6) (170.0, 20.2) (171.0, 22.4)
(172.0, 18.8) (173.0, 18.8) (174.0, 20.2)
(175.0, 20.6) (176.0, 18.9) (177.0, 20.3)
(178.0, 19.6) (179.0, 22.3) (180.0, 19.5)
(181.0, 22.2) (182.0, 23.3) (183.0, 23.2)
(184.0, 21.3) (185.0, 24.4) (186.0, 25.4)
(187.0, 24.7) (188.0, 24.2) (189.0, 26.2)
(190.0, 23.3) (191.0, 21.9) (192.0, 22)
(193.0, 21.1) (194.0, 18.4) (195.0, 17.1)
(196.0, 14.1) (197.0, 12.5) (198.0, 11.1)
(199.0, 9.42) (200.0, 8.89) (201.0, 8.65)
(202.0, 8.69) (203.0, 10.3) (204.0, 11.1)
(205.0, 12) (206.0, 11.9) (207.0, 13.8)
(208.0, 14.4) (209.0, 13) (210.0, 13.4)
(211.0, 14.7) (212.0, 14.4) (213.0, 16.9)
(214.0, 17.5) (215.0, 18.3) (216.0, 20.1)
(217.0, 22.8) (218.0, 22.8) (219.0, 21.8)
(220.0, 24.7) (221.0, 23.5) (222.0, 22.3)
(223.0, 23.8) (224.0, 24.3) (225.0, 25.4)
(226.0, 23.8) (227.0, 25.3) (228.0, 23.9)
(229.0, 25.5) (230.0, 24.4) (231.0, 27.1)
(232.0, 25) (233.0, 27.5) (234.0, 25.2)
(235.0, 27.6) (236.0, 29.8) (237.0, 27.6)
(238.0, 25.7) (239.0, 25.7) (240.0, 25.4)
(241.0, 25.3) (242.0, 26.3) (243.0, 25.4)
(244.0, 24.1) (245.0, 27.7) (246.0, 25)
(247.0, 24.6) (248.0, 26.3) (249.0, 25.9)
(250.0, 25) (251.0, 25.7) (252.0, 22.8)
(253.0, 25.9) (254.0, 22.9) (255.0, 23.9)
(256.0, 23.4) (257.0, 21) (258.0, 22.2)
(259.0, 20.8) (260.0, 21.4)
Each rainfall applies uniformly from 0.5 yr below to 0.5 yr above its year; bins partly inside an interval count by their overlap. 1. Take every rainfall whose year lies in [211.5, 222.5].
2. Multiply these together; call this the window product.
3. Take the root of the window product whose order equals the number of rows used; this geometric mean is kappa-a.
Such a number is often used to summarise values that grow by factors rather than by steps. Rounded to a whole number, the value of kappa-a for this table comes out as 20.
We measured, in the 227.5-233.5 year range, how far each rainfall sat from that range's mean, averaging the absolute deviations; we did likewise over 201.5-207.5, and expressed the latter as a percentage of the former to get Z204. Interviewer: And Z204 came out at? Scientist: 110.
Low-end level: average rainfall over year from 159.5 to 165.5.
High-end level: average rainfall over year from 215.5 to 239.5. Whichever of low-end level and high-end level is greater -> 26.7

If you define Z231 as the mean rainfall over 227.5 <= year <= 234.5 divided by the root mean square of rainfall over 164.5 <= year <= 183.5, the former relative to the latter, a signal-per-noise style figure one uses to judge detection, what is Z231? 1.19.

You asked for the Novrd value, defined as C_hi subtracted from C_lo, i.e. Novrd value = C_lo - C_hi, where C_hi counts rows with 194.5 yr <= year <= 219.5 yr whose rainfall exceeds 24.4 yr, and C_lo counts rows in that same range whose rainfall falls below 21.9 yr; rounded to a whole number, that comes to 23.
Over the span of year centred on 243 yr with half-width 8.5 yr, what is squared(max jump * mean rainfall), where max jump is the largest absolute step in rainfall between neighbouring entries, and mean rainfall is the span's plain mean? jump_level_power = 8805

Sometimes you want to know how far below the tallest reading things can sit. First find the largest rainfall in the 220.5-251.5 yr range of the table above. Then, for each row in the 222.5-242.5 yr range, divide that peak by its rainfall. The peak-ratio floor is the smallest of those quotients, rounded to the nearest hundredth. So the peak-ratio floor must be 1.00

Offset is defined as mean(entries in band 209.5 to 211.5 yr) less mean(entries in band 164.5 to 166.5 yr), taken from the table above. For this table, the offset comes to -10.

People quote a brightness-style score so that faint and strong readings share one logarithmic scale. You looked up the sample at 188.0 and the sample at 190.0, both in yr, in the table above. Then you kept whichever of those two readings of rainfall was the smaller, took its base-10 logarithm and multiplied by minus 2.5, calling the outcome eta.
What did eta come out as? -3.4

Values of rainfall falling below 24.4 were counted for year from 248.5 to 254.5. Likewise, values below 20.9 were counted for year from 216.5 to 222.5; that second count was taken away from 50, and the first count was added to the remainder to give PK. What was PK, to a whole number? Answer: 52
